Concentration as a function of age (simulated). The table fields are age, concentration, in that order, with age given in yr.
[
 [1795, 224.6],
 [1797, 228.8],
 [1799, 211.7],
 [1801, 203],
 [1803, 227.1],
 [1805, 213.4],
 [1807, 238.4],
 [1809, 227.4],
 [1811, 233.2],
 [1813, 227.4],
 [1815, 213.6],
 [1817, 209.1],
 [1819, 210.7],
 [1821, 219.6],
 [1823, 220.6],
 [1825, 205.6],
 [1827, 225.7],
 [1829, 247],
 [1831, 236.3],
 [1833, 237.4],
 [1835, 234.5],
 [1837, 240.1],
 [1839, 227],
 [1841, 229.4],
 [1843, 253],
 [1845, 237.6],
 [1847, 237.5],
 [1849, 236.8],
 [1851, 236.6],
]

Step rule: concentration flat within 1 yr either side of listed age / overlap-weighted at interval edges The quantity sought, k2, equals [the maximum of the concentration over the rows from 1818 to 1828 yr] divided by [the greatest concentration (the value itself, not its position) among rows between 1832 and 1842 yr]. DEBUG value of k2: 0.94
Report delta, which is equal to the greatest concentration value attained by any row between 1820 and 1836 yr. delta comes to 247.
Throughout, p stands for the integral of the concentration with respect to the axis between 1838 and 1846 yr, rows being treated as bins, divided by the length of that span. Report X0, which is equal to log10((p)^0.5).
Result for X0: 1.19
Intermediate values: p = 237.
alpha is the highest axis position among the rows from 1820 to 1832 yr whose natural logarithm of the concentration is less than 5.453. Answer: 1827 yr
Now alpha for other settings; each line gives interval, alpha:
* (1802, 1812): 1811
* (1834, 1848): 1841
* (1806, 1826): 1825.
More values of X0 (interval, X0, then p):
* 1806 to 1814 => 1.18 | 232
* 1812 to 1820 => 1.17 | 215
